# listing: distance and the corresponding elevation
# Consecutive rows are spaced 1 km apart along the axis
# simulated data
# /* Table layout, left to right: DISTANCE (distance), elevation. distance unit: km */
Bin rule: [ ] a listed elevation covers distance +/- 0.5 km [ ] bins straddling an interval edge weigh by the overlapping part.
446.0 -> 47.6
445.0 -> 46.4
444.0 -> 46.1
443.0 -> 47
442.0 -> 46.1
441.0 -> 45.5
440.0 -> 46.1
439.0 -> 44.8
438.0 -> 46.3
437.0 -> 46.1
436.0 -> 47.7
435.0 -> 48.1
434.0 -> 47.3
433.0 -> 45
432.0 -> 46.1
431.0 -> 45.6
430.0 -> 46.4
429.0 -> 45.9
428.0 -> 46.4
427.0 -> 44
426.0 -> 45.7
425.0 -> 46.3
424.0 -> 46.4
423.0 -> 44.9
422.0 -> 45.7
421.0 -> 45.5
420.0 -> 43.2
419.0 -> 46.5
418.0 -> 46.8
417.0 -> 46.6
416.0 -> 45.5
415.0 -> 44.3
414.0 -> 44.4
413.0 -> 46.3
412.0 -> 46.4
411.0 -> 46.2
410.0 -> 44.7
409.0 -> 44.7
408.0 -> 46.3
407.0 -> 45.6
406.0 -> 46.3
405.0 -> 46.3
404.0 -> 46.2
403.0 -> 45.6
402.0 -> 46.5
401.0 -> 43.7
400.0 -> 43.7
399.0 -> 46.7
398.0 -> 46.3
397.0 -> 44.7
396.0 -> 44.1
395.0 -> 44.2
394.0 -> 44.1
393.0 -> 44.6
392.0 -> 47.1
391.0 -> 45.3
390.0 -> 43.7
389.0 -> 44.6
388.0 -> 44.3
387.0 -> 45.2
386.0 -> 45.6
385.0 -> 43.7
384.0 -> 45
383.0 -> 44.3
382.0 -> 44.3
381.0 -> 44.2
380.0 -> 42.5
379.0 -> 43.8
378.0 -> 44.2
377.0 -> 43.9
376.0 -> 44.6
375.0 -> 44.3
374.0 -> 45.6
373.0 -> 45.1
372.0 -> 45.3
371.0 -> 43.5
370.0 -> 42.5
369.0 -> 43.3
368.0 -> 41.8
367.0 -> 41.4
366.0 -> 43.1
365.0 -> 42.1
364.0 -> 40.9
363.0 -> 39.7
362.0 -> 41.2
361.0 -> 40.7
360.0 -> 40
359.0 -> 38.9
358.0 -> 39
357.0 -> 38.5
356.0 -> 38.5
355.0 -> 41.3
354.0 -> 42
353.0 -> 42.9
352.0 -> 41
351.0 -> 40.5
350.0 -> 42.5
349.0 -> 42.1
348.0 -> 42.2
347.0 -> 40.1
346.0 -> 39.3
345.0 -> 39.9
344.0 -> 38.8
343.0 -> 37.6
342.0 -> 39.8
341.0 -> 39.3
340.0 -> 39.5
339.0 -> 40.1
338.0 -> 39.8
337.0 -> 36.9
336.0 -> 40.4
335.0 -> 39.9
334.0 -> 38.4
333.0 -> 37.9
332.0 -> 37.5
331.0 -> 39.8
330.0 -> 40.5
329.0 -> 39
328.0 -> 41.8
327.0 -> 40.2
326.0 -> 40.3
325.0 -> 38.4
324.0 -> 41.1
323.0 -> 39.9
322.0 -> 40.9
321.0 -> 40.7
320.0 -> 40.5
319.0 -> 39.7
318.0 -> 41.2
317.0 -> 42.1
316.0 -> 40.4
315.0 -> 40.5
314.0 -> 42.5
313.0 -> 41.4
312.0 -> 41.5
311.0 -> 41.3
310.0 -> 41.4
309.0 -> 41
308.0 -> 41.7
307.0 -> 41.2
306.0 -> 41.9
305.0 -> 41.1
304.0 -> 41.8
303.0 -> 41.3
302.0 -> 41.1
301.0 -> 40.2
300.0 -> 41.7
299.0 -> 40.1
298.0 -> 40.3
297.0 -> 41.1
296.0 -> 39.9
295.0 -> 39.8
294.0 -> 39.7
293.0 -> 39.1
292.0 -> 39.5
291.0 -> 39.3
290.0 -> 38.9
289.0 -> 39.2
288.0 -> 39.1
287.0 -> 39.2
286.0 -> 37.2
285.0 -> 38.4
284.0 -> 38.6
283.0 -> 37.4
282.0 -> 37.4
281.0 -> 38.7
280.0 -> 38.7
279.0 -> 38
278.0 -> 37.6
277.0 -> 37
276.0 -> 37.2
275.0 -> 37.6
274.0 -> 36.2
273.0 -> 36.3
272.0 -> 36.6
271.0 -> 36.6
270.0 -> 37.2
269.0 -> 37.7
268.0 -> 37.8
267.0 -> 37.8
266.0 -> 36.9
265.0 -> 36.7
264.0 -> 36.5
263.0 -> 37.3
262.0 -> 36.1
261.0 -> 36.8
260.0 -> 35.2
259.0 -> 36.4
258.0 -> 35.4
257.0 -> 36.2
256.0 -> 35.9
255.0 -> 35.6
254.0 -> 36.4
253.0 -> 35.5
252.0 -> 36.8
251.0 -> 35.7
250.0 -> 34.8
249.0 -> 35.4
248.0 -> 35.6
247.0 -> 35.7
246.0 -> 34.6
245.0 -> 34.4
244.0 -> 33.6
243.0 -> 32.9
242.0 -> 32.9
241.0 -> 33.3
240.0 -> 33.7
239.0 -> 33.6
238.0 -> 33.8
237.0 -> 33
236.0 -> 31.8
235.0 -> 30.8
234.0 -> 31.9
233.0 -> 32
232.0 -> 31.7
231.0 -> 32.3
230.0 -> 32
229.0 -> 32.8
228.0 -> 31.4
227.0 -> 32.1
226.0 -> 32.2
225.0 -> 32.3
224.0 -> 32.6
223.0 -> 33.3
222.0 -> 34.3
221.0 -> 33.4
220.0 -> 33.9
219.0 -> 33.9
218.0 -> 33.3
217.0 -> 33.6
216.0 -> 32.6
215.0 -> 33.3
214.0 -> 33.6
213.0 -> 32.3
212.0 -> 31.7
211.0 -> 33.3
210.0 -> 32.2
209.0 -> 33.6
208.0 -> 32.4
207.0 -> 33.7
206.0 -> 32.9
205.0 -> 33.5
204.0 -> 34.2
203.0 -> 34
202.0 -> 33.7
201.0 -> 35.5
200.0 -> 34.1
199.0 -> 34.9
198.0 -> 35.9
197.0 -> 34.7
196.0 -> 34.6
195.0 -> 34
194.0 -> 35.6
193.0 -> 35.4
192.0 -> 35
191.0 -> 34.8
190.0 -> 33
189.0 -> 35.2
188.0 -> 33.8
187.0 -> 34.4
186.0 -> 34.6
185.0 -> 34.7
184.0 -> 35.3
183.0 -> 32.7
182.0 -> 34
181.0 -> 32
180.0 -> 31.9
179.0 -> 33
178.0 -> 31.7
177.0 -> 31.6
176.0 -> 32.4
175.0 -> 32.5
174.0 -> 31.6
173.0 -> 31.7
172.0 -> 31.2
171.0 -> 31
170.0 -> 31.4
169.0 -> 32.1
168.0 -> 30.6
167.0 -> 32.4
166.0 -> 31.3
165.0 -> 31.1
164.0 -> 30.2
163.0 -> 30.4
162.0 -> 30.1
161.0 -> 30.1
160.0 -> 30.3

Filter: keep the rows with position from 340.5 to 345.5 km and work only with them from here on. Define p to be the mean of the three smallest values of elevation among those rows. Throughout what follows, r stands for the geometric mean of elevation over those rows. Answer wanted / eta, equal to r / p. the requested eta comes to 1.01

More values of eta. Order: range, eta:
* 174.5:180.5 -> 1.01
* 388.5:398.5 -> 1.02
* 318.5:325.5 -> 1.02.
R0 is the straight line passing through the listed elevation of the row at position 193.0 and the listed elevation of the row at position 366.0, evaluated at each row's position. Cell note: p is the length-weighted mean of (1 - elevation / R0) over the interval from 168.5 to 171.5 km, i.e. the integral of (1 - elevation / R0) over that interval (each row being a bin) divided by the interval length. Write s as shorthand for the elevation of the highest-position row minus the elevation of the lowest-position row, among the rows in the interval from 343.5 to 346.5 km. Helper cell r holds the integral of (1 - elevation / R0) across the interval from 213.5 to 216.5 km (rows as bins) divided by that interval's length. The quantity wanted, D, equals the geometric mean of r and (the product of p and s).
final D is 0.061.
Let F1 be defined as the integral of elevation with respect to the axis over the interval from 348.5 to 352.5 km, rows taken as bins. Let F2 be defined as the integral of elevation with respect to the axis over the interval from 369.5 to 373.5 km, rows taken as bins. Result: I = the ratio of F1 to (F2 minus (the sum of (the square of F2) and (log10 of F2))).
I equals -0.005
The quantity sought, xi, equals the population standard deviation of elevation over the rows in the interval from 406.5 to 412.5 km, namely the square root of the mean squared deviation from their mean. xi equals 0.7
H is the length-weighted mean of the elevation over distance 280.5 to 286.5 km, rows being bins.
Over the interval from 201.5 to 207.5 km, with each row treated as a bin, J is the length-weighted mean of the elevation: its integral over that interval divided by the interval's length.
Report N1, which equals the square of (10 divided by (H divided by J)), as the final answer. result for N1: 79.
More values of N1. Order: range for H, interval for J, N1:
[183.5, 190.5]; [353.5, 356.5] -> 139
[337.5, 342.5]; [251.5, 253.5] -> 83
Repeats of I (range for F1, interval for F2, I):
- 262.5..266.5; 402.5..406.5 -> -0.004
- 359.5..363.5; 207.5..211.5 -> -0.009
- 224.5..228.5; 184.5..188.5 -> -0.007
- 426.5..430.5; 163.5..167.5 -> -0.012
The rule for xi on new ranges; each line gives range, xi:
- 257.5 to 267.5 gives 0.8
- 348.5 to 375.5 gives 2.0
